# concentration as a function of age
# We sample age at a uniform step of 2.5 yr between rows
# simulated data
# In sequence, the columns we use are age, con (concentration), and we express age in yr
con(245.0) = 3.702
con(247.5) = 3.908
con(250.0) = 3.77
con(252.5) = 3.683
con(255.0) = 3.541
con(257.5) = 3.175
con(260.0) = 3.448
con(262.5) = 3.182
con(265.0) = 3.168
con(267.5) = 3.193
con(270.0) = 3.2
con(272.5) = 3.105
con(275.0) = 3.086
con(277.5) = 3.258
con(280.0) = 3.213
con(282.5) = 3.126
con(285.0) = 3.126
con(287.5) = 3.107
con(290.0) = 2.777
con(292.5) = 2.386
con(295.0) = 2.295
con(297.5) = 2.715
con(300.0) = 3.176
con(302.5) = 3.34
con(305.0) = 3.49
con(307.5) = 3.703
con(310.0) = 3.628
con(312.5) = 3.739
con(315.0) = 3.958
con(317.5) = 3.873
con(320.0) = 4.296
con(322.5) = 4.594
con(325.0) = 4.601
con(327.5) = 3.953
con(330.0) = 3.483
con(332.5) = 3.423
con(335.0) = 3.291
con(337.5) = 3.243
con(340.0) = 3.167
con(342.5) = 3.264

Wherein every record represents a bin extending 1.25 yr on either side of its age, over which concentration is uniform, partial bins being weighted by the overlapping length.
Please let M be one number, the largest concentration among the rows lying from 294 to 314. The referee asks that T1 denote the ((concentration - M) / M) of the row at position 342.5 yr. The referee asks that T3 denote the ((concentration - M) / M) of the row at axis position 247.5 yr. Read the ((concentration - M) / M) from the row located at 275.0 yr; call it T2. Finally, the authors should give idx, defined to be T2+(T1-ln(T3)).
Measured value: 2.8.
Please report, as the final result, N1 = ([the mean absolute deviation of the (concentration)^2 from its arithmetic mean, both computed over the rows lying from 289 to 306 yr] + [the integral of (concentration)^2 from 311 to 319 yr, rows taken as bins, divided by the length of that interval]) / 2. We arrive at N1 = 8.6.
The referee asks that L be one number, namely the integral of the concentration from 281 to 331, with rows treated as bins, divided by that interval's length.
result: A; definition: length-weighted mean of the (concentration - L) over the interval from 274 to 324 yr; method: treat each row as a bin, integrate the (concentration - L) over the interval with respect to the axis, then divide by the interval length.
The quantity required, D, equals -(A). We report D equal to 0.12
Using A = -0.12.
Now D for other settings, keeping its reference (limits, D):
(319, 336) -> -0.49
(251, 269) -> 0.12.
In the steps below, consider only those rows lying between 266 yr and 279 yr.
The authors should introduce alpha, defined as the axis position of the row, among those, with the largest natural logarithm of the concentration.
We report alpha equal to 277.5 yr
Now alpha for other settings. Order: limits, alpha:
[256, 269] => 260.0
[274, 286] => 277.5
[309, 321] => 320.0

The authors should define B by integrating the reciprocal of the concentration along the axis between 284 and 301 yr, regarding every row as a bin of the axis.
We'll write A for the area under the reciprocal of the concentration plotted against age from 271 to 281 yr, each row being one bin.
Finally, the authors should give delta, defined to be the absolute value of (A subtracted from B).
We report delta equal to 3.0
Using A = 3.2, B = 6.2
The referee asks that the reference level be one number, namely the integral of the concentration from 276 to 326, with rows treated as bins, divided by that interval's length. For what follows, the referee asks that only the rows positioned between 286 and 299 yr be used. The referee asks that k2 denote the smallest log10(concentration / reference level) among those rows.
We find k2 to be -0.17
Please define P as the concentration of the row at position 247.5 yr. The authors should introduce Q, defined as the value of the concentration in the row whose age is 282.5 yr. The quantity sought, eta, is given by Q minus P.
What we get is -0.8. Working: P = 3.908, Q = 3.126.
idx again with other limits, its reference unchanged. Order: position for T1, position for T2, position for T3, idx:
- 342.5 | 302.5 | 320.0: 1.7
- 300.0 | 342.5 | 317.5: 3.1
